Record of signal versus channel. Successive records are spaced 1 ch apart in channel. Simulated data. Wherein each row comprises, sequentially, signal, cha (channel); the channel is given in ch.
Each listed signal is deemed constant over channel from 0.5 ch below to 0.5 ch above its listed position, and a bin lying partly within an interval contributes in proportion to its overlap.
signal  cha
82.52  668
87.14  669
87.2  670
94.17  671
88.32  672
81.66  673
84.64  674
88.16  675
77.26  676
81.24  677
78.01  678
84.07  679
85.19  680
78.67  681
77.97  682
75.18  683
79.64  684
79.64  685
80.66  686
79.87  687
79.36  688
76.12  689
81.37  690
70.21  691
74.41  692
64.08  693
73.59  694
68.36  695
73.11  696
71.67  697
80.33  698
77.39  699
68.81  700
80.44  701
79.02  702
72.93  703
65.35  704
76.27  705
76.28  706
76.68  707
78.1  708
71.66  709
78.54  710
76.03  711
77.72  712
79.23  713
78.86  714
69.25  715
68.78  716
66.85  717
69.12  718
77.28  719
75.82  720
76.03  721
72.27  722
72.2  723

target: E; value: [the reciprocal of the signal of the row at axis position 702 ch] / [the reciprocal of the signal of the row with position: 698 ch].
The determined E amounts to 1.02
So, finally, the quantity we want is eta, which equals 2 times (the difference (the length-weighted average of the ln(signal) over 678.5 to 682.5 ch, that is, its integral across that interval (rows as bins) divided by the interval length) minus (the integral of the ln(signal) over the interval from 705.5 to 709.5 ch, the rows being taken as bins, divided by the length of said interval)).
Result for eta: 0.15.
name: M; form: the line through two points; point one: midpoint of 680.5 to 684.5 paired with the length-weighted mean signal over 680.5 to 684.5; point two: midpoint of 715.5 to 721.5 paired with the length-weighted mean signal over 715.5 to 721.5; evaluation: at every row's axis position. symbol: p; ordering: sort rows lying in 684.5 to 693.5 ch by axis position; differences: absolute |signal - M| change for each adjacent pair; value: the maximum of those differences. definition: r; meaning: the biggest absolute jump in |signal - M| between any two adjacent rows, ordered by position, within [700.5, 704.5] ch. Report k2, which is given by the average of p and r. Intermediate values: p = 10.2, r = 7.43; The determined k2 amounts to 8.8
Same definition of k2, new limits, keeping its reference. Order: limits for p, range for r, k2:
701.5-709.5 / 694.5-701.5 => 6.2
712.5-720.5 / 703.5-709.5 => 4.9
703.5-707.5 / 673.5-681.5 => 7.4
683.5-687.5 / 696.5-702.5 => 2.7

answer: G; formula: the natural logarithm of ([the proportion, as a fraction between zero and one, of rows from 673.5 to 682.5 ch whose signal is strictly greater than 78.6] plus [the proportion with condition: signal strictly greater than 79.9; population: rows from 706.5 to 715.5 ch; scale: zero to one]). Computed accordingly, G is -0.4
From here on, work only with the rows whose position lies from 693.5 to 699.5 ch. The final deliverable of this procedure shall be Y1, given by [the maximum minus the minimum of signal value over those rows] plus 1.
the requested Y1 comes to 13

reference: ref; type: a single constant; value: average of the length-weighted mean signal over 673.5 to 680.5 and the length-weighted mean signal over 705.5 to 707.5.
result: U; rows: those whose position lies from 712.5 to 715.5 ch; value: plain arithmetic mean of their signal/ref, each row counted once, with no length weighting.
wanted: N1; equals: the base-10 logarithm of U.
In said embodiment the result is -0.02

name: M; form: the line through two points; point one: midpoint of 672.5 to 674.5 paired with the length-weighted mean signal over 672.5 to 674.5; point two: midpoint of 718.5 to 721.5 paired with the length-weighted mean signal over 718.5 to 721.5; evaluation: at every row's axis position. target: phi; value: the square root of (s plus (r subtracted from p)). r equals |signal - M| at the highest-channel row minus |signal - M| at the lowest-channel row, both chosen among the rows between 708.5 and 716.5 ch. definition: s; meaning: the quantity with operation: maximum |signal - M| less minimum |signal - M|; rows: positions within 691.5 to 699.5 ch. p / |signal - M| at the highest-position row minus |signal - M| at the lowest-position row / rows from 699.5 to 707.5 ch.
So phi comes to 2.2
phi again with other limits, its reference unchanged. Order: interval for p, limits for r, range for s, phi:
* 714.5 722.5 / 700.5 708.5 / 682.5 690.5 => 1.8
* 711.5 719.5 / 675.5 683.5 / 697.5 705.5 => 3.6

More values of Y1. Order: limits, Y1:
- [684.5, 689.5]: 6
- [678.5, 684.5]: 11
